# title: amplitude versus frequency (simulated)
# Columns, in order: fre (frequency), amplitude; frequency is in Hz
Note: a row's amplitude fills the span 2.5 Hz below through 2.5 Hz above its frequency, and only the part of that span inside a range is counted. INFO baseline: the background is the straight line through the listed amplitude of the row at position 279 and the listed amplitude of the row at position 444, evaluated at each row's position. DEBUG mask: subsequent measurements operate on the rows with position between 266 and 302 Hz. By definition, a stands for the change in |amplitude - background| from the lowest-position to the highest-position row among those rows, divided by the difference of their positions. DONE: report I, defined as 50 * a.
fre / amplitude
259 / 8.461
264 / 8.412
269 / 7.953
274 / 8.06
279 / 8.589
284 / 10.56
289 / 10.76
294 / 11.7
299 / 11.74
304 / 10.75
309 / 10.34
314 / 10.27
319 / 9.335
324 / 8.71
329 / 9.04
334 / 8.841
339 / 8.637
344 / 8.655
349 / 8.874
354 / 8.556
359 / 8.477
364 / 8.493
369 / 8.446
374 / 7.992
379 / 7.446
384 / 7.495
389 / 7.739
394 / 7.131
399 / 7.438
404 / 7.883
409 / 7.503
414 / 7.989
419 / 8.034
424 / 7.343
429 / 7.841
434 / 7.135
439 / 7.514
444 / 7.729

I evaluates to 4.3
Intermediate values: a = 0.086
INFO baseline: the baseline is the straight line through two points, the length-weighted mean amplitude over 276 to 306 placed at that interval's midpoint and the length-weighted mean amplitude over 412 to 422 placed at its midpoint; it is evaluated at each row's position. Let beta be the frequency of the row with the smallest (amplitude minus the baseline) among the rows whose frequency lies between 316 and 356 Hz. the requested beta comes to 324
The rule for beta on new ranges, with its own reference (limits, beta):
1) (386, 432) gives 394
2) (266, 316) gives 269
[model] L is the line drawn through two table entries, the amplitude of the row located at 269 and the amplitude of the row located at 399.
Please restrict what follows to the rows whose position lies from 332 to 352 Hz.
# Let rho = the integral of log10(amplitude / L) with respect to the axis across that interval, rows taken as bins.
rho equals 1.1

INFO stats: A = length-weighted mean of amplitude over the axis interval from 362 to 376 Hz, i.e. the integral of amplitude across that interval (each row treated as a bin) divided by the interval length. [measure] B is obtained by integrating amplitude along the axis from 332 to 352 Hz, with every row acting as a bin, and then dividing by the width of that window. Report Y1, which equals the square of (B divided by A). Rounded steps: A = 8.3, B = 8.7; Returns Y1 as 1.1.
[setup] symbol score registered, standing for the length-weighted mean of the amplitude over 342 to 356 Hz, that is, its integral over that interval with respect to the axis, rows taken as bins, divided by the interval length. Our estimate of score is 8.7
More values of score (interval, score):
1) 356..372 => 8.5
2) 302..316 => 10.4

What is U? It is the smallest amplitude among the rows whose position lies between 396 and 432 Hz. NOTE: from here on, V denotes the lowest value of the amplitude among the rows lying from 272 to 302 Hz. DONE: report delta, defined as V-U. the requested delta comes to 0.7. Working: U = 7.343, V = 8.06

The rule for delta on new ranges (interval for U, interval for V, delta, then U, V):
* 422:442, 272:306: 0.9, 7.135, 8.06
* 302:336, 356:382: -1.3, 8.71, 7.446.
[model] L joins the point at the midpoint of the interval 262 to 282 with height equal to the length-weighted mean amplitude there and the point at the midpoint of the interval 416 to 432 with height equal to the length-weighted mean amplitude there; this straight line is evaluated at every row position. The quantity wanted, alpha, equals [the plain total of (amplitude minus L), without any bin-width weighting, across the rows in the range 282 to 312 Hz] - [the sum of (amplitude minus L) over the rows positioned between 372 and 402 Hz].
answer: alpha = 19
